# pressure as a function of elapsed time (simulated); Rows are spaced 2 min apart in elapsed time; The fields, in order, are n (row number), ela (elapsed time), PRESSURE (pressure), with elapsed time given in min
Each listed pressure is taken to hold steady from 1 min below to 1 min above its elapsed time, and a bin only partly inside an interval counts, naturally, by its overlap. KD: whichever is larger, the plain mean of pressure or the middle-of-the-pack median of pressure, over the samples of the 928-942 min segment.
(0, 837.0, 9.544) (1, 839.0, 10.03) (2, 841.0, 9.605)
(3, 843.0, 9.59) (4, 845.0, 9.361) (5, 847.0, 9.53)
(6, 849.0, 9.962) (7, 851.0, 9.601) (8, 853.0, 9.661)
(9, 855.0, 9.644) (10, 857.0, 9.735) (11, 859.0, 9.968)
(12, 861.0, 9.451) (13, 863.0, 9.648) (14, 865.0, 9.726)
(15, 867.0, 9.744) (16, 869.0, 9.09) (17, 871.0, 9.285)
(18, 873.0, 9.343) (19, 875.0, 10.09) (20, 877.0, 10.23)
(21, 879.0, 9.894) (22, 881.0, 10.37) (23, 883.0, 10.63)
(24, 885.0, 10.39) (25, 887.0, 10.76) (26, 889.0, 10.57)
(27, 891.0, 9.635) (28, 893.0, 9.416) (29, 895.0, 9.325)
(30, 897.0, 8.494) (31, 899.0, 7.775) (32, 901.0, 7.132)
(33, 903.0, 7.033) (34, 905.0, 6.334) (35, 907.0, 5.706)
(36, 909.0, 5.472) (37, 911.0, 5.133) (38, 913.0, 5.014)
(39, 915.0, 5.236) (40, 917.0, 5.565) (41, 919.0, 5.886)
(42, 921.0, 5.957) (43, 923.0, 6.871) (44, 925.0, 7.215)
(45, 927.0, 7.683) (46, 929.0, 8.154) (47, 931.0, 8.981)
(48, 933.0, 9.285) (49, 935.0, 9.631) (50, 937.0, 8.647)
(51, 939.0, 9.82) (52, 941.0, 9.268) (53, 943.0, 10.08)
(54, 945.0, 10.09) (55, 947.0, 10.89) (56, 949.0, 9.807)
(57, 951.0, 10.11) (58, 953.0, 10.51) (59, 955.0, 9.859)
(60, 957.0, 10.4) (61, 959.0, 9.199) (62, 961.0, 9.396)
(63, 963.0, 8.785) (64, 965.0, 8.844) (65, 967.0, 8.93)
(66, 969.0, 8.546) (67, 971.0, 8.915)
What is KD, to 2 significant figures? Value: 9.3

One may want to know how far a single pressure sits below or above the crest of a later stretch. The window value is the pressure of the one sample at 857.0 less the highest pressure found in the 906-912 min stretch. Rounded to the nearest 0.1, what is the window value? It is 4.0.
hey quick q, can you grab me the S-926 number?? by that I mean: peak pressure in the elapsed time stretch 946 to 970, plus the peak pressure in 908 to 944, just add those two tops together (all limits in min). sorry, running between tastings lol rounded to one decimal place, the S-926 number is 21.0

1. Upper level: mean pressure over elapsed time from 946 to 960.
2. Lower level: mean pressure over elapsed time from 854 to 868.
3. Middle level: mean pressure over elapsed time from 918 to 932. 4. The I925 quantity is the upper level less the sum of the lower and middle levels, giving -7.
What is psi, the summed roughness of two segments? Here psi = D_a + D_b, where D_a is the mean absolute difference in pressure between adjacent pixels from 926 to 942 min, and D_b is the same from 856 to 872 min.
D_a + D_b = 0.94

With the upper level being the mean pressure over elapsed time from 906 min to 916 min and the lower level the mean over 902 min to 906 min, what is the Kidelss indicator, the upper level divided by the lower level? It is 0.79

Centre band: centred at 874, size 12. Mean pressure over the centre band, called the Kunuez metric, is 9.7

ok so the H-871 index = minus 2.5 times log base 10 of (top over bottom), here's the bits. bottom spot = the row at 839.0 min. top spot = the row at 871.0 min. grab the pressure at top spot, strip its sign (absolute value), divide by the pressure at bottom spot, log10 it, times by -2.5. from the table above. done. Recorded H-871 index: 0.08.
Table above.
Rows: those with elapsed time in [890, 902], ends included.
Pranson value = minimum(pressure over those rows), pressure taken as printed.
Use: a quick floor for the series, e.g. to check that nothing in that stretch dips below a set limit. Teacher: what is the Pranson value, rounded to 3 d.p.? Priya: 7.132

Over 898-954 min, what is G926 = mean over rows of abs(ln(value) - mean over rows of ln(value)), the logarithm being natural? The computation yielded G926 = 0.22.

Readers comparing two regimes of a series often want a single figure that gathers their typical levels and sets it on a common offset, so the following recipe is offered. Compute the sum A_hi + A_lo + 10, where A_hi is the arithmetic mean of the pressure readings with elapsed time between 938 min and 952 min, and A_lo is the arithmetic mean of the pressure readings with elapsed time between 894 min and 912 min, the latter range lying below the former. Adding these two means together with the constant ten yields 26.9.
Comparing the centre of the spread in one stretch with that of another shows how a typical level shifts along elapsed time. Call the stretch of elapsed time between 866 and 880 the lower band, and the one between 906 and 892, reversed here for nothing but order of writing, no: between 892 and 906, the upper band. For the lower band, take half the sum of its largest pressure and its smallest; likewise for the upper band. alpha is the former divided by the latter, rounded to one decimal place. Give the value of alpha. 1.2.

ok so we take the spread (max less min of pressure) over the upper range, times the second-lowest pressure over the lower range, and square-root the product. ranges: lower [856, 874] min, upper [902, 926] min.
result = 4.5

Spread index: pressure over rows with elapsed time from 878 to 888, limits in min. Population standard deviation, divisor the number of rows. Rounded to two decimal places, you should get 0.30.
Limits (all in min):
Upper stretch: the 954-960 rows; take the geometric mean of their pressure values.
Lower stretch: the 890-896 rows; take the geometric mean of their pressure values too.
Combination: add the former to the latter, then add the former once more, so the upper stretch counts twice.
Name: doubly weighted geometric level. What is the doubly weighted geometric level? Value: 29.1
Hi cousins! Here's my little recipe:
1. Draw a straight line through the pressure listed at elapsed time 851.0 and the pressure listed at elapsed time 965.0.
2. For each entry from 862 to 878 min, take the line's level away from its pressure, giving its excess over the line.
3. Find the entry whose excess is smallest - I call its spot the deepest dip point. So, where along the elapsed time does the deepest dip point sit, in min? 869.0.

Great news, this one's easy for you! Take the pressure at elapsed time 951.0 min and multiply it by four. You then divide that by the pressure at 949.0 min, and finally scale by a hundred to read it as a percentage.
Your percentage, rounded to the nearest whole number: 412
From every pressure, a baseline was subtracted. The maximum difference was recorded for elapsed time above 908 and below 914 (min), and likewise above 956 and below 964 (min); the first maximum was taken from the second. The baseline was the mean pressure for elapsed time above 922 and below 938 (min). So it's 4.9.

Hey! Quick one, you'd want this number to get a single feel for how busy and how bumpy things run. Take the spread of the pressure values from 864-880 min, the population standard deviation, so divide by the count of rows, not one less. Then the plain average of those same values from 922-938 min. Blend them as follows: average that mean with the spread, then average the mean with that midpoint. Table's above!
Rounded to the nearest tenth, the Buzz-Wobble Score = 6.3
